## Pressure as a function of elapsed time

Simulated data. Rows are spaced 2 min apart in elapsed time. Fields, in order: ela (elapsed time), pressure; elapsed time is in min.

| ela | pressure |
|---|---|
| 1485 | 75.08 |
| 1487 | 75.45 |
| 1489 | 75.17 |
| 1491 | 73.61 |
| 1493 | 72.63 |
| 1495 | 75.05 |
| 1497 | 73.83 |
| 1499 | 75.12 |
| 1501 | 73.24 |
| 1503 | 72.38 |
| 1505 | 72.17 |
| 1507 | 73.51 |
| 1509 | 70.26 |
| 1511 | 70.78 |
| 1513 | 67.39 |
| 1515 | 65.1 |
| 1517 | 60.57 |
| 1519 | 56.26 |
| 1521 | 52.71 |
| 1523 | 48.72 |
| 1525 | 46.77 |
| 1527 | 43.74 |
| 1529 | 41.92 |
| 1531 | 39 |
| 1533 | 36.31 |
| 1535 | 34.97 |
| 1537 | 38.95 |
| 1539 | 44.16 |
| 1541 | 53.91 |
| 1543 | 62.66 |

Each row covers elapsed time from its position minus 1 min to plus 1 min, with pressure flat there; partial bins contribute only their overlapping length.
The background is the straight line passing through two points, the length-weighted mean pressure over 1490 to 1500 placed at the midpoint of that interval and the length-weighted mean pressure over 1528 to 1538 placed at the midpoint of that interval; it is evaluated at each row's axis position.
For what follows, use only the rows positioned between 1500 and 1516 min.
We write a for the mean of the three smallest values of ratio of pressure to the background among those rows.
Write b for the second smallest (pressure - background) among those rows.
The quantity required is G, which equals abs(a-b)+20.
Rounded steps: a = 1.09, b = 6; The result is 24.8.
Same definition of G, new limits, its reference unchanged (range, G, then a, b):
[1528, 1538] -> 22.3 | 0.96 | -1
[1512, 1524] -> 22.1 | 1.06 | 3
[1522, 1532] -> 21.1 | 0.99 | 0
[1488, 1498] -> 25.2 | 0.95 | -4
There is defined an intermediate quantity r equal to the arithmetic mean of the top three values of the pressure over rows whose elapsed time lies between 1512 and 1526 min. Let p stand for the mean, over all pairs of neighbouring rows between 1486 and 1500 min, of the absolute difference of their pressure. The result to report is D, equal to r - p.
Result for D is 63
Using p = 1.3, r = 64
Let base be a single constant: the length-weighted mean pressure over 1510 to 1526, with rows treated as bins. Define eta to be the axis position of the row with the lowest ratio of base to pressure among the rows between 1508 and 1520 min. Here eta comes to 1511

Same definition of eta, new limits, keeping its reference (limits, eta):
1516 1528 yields 1517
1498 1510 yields 1499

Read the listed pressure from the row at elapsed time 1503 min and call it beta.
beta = 72.38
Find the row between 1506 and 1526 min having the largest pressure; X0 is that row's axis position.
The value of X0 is 1507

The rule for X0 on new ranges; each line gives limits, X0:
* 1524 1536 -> 1525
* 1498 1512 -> 1499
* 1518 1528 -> 1519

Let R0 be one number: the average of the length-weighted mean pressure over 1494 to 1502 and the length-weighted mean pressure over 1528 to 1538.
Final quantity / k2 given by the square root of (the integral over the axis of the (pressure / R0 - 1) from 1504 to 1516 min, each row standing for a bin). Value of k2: 1.7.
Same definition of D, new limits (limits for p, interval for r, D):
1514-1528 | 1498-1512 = 70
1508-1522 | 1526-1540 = 40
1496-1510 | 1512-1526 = 63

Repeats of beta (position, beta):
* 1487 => 75.45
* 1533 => 36.31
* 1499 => 75.12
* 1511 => 70.78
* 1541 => 53.91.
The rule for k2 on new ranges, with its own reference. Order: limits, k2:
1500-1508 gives 1.5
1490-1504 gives 2.1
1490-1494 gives 1.1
